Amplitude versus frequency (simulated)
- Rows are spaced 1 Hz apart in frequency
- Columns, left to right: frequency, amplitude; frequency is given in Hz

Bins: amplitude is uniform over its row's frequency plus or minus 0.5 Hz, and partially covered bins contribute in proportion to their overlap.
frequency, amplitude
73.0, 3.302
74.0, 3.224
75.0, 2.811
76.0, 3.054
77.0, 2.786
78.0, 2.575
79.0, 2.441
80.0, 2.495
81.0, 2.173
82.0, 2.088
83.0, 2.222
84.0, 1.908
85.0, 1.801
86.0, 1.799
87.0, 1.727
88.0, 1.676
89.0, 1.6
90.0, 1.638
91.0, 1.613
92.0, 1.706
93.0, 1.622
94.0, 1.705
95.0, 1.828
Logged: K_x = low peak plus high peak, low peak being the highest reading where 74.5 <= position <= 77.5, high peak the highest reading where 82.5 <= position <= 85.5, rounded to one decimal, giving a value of 5.3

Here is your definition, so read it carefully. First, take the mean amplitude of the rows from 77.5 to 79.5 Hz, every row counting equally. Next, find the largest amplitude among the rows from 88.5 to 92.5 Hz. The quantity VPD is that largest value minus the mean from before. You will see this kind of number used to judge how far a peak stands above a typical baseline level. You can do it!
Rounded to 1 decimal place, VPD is -0.8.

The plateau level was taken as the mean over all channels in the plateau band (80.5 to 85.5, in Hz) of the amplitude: 2.04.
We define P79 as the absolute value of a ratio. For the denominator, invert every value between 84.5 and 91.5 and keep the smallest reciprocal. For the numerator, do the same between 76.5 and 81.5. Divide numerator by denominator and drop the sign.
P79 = 0.65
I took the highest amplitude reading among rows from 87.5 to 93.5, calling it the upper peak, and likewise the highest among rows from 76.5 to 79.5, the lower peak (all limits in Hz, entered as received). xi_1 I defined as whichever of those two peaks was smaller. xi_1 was 1.71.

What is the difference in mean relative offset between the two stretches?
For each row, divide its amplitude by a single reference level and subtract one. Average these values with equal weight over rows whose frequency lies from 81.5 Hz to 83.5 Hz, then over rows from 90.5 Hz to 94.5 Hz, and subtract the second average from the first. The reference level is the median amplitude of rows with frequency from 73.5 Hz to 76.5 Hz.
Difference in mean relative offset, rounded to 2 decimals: 0.16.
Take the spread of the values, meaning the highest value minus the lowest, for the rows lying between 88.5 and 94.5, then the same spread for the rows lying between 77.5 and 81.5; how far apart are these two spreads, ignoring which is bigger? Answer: 0.30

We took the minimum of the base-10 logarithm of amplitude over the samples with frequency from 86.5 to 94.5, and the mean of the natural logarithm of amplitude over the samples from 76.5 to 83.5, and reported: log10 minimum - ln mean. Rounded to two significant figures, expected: -0.67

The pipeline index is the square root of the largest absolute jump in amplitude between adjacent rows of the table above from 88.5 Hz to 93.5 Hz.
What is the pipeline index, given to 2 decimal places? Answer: 0.30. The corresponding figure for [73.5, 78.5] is 0.64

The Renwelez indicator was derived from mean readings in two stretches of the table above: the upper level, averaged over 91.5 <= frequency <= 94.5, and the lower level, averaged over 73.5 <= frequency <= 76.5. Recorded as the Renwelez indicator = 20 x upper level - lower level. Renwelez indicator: 30.52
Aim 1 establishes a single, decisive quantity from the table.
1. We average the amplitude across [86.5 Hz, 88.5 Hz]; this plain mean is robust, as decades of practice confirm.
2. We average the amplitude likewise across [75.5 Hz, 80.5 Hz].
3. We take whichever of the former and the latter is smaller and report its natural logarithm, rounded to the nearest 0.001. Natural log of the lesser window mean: 0.532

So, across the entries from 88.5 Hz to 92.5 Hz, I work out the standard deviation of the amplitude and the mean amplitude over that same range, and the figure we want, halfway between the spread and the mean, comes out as 0.84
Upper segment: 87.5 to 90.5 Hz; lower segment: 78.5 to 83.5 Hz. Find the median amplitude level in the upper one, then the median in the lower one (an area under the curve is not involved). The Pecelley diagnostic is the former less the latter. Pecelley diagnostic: -0.6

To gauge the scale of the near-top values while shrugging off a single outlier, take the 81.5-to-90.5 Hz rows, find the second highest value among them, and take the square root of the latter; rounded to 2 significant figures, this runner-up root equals 1.4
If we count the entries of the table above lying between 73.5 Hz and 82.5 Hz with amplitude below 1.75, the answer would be 0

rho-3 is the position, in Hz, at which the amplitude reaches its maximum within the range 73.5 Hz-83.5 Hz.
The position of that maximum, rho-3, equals 74.0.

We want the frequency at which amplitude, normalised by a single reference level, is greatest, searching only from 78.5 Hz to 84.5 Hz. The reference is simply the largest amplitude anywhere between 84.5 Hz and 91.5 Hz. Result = 80.0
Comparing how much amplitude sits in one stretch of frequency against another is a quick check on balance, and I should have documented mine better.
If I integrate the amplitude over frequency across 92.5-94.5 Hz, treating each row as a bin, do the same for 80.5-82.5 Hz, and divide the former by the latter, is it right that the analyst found 0.78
